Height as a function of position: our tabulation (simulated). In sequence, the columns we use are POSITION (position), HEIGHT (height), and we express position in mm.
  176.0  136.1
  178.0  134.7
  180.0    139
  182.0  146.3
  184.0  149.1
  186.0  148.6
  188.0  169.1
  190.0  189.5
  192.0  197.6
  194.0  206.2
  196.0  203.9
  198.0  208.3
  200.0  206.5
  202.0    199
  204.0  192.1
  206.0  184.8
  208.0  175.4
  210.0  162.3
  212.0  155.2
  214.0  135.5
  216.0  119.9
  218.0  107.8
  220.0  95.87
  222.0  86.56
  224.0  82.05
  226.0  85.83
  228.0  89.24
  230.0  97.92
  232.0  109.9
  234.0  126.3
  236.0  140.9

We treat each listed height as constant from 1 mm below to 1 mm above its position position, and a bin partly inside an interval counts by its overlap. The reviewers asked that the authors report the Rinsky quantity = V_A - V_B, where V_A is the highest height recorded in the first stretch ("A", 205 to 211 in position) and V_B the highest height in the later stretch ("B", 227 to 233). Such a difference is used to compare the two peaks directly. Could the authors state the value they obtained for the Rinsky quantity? 75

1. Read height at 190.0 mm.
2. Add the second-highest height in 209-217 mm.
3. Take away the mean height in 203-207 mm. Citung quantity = 156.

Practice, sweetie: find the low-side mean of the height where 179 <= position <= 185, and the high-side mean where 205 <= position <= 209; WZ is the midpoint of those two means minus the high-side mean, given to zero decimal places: -18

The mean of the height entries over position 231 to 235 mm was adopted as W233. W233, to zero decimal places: 118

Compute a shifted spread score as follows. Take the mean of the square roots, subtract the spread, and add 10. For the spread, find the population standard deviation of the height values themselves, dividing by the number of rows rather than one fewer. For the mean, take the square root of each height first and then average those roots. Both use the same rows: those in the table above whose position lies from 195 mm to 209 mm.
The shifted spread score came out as 13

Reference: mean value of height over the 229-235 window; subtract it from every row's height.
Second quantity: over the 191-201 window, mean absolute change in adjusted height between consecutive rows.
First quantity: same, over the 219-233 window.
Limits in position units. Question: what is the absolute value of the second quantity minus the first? 2.7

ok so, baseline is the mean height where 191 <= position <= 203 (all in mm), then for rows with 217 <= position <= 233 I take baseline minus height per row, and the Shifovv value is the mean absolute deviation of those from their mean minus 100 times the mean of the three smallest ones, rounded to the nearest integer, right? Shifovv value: -9829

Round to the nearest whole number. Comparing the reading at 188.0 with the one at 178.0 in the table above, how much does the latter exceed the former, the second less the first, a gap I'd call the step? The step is -34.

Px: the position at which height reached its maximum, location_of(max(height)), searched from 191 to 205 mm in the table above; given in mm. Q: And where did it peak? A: 198.0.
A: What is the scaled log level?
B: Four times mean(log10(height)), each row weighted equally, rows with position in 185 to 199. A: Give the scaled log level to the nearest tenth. 9.1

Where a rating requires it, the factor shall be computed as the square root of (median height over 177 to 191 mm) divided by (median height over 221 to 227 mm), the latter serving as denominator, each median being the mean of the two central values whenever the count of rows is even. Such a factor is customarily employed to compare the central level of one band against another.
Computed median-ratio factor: 1.3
